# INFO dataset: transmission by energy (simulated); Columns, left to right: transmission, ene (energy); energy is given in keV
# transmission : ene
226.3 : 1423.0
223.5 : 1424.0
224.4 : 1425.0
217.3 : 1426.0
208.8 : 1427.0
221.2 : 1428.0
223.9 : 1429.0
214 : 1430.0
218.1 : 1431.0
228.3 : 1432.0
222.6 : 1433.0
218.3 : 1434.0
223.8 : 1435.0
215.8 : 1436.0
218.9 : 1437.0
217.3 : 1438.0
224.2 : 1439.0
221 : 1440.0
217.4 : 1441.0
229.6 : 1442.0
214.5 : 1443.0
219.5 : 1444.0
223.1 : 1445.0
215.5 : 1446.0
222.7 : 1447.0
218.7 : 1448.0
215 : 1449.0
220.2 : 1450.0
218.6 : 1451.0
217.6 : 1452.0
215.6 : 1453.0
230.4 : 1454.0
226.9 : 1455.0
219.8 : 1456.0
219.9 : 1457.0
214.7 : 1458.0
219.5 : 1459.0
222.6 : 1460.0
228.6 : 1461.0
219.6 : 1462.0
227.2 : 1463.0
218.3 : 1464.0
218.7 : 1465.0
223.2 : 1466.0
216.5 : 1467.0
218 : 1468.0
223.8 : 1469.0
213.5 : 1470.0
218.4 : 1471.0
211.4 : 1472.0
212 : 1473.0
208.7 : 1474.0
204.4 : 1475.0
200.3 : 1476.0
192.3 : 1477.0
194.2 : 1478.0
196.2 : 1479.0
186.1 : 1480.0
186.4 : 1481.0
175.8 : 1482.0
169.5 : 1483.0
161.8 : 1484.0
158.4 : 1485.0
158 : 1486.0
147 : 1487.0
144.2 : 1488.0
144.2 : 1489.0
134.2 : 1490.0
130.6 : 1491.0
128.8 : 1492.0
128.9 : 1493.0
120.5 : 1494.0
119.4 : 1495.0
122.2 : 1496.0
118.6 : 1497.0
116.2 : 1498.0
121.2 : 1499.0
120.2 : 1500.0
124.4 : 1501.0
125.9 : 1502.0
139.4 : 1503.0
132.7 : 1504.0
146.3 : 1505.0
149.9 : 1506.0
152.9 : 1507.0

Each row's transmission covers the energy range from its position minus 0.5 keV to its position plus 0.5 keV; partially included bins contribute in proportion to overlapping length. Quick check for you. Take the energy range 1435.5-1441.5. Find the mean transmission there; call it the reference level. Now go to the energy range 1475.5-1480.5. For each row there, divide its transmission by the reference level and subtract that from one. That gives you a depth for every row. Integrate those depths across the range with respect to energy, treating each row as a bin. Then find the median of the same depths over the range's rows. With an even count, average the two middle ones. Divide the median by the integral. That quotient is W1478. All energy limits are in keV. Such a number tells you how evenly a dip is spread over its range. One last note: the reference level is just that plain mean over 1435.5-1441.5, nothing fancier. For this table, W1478 0.20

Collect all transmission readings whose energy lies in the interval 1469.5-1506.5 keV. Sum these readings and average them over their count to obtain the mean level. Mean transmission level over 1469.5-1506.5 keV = 158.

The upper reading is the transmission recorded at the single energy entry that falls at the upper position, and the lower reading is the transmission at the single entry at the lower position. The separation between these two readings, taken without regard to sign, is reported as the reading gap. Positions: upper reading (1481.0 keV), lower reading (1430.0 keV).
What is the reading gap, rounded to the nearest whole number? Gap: 28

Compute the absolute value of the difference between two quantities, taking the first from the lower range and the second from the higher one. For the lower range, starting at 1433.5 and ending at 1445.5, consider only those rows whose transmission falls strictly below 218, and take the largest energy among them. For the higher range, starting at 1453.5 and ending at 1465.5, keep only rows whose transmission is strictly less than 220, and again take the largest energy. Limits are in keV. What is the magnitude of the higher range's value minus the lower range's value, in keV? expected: 22 keV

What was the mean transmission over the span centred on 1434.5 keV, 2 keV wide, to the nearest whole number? 221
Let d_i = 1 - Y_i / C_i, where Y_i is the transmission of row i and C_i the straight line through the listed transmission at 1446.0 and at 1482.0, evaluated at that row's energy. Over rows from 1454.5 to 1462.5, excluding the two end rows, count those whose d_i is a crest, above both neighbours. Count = 2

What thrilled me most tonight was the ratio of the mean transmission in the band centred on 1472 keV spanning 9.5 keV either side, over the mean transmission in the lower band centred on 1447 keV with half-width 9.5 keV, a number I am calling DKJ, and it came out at 0.9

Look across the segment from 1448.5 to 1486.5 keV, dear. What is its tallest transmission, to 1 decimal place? 230.4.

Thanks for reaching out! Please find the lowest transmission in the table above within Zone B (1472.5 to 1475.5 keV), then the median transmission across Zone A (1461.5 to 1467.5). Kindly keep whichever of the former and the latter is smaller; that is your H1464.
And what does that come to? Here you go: 204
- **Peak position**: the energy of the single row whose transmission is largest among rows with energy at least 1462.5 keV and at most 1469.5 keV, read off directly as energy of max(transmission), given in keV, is 1463.0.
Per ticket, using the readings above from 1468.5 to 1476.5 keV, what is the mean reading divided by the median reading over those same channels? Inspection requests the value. 0.999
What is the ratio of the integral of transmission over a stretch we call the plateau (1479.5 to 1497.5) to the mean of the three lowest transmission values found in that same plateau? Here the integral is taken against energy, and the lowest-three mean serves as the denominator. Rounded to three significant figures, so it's 22.0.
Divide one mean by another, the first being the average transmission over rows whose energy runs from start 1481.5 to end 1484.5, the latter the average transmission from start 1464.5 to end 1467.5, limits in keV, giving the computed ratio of 0.77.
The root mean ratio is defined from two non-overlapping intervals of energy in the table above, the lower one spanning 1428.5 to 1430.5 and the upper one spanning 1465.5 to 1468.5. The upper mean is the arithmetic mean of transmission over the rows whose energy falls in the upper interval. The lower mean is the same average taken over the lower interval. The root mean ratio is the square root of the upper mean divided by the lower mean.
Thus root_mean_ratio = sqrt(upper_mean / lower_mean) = 1.00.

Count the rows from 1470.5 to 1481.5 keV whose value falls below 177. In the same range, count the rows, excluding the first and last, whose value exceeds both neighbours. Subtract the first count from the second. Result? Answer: 2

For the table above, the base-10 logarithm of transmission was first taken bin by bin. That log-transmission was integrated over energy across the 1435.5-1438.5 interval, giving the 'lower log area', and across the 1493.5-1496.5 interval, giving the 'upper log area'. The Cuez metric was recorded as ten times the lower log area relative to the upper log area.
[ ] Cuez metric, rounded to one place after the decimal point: 11.2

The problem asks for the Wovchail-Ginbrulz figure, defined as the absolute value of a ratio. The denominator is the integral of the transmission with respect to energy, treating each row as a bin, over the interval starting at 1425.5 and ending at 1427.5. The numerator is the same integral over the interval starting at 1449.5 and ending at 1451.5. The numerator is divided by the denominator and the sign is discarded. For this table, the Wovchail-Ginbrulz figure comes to 1.03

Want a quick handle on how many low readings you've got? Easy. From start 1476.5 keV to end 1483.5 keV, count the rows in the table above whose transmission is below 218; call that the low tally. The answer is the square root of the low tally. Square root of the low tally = 2.6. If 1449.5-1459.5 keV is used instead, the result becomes 1.7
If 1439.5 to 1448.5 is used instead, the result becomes 1.7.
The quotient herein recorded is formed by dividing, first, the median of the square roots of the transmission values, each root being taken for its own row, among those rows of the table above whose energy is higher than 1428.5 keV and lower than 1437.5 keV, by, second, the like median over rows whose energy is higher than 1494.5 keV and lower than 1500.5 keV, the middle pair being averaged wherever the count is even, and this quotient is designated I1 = 1.35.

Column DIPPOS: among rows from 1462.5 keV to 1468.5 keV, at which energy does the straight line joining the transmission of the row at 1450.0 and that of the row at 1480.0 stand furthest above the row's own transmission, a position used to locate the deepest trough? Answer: 1464.0 keV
